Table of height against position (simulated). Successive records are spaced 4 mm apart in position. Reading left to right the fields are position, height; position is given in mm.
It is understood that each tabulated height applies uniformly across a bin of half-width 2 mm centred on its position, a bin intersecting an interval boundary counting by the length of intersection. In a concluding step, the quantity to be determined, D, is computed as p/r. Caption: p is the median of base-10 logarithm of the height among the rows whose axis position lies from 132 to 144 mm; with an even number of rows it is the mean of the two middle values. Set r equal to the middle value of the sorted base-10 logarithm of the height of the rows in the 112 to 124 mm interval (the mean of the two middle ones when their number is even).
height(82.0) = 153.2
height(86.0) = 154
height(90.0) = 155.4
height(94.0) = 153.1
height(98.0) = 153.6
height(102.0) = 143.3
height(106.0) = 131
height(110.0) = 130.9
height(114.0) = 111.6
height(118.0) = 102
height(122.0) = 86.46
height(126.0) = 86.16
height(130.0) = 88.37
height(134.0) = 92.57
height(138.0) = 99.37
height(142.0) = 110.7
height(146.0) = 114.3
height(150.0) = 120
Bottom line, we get 0.99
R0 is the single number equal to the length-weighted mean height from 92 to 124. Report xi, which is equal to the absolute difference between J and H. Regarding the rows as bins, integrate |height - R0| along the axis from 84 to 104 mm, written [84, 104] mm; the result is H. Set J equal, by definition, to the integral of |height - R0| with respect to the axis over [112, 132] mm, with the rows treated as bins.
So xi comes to 124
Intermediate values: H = 508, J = 632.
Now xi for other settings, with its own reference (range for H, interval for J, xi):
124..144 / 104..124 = 268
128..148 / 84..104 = 1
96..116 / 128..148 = 238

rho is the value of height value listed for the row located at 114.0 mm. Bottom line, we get 111.6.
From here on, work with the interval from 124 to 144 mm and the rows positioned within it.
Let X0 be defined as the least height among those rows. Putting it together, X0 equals 86.16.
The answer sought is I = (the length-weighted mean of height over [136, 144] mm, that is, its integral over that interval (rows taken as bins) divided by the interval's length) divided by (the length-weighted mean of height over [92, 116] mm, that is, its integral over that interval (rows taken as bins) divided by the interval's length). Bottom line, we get 0.77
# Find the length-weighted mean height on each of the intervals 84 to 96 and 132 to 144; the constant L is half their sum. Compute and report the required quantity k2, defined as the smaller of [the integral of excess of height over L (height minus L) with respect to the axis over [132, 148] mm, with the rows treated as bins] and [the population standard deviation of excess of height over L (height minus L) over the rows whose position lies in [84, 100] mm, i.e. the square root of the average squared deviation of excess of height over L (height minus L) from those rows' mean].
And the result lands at -373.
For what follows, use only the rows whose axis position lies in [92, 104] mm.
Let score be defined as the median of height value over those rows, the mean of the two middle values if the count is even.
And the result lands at 153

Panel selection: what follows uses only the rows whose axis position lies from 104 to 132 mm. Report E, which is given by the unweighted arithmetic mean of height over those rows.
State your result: 105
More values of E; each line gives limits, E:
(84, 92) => 155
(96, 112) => 140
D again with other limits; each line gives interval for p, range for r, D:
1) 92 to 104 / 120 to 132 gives 1.13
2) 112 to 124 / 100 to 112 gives 0.95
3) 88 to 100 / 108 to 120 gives 1.07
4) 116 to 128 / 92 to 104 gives 0.89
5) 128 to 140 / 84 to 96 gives 0.90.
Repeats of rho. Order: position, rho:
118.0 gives 102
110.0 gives 130.9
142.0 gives 110.7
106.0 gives 131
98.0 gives 153.6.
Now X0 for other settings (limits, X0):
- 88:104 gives 143.3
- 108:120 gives 102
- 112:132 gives 86.16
